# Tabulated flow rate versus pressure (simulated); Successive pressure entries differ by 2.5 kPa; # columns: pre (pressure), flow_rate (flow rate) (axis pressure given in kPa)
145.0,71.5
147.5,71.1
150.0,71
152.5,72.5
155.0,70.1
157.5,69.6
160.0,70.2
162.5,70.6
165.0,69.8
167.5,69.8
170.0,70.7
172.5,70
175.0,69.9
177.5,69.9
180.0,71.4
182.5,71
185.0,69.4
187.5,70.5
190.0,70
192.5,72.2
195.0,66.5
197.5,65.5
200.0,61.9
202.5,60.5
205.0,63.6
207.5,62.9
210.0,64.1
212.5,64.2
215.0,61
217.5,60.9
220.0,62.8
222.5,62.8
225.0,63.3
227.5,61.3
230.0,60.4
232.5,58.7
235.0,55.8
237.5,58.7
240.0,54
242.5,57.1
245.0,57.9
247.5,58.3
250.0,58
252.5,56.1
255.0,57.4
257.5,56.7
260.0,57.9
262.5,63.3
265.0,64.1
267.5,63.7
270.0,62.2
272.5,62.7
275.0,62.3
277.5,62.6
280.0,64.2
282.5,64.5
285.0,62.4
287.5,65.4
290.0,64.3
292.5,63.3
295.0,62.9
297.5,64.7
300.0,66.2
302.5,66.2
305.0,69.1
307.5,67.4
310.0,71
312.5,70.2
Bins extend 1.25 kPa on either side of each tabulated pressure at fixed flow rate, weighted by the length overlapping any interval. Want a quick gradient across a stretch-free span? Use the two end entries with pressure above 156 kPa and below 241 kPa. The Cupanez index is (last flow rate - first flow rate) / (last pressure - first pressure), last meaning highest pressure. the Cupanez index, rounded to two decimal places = -0.19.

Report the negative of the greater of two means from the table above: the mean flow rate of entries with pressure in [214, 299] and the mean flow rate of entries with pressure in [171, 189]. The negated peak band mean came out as -70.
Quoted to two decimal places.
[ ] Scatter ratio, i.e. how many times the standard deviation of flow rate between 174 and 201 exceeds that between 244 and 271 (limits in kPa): 1.00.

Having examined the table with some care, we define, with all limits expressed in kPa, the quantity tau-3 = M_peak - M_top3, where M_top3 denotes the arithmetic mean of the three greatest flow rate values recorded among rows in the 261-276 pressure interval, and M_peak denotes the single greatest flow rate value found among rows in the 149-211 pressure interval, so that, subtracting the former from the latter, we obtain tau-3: 8.8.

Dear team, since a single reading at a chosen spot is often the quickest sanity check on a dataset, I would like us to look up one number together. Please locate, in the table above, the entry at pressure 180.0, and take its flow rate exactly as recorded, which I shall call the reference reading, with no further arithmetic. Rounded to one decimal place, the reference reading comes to 71.4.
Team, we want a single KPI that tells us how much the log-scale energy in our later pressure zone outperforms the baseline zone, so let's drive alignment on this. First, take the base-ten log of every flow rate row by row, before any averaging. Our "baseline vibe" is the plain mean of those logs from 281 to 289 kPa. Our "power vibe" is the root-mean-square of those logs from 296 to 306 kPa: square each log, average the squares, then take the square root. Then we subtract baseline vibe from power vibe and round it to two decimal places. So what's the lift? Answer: 0.02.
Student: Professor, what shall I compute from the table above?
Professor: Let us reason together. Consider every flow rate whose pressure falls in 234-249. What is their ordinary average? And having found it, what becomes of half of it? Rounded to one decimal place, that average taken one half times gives 28.5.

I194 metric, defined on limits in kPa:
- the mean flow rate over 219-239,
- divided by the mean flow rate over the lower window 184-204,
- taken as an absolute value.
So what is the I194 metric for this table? 0.90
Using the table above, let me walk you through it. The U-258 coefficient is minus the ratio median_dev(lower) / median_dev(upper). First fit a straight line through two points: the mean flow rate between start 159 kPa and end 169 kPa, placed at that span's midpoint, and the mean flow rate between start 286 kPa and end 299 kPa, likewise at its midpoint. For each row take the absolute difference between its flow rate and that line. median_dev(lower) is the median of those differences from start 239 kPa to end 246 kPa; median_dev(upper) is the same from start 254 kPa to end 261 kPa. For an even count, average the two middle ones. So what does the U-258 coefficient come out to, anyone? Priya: -1.1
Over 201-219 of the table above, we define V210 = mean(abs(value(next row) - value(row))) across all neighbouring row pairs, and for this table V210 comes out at 1.4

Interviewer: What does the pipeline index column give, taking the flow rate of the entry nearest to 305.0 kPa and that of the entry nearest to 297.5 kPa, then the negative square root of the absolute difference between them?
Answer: -2.1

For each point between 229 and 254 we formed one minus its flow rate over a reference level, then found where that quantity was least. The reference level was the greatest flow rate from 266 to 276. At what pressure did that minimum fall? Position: 230.0 kPa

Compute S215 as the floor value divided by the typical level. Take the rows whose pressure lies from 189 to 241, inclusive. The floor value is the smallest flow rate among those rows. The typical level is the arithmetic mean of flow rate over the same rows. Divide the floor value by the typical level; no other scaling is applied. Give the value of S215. 0.86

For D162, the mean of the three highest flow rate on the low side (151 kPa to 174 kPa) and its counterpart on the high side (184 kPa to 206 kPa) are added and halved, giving 71.1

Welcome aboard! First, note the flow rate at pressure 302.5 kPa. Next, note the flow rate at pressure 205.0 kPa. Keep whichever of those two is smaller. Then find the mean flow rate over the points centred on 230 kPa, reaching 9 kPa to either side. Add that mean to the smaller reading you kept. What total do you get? 124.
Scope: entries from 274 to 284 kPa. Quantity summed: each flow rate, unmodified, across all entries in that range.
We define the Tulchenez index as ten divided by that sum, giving 0.039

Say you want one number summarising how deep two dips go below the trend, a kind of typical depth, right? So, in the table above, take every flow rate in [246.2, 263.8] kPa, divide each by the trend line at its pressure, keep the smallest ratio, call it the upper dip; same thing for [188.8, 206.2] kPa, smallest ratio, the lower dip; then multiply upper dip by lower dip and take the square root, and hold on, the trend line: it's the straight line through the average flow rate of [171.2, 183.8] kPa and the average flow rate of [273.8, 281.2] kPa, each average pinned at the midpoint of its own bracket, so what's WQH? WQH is 0.873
